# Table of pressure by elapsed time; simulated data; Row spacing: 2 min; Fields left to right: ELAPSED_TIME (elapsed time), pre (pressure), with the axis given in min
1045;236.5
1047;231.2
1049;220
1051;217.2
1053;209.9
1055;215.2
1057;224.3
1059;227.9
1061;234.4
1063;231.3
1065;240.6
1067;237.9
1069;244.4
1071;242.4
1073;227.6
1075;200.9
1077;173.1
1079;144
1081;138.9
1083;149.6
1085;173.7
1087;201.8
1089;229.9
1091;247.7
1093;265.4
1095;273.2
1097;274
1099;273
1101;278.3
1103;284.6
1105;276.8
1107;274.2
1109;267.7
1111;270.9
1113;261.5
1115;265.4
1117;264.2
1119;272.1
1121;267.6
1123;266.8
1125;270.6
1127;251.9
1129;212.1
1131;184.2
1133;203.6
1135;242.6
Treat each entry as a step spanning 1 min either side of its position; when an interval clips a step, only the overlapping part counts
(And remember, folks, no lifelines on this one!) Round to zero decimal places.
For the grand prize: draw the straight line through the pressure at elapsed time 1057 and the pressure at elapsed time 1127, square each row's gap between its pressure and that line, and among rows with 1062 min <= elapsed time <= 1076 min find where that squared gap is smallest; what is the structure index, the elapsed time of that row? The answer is 1073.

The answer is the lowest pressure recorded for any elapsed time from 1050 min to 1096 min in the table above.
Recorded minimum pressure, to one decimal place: 138.9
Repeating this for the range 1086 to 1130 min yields 201.8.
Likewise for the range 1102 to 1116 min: 261.5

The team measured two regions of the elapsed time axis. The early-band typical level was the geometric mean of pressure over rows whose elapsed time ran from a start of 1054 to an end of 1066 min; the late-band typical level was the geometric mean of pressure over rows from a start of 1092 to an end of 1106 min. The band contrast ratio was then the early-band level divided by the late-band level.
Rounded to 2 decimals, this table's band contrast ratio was 0.83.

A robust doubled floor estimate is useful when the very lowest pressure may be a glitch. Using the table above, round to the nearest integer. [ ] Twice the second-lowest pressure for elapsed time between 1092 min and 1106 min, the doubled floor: 546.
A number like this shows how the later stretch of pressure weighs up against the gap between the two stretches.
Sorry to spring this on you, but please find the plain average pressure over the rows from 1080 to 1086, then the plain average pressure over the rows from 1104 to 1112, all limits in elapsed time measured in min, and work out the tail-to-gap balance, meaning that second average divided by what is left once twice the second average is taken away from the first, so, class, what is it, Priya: -0.70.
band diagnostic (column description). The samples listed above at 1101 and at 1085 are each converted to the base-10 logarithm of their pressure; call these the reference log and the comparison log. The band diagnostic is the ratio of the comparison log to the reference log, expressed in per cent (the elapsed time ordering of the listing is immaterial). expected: 91.6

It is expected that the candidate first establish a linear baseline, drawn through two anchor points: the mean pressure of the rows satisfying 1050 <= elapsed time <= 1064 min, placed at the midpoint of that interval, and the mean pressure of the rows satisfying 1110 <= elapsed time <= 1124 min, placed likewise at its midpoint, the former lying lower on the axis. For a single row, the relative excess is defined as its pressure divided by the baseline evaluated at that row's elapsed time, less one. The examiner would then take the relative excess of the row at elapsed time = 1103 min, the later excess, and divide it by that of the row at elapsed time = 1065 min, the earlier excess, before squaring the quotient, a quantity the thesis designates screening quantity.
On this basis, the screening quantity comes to 4.4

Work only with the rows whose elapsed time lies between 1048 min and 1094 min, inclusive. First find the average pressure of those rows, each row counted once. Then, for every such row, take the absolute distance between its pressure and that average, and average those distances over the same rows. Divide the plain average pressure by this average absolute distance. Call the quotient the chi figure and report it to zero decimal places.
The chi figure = 8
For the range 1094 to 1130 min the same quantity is 30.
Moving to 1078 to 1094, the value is 5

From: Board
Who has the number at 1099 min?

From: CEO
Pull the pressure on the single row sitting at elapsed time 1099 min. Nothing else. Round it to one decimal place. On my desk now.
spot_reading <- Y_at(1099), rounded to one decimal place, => 273.0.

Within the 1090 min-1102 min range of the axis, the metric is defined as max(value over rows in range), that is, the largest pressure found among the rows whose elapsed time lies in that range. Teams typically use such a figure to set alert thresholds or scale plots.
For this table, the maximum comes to 278.3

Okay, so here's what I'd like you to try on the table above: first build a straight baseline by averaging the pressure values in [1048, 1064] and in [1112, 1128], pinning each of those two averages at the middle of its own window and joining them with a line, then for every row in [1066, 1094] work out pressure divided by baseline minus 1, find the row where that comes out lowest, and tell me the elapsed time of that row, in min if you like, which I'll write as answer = 1081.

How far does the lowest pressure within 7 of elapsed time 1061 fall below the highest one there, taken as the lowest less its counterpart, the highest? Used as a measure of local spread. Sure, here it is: -25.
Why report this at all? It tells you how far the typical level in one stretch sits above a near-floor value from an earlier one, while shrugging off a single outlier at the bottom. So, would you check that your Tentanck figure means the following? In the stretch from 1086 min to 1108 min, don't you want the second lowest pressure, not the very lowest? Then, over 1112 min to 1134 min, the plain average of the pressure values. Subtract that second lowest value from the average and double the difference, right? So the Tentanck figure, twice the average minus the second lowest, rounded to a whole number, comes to 35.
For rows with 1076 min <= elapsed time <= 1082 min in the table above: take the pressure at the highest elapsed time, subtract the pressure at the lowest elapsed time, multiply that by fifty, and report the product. -1710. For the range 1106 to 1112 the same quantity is -165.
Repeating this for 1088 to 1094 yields 1775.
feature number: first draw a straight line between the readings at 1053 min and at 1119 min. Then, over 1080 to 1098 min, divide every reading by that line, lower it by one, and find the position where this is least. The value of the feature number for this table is 1081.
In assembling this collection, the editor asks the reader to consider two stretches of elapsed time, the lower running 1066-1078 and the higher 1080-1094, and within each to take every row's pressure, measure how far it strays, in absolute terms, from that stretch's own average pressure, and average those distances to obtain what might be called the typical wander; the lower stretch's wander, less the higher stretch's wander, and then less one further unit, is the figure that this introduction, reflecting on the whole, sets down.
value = -19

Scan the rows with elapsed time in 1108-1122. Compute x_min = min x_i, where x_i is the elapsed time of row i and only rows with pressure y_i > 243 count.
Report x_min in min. 1109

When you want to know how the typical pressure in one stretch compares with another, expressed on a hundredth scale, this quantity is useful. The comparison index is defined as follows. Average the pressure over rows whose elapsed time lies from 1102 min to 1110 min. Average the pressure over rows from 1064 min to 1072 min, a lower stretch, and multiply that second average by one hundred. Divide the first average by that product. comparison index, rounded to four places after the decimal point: 0.0114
